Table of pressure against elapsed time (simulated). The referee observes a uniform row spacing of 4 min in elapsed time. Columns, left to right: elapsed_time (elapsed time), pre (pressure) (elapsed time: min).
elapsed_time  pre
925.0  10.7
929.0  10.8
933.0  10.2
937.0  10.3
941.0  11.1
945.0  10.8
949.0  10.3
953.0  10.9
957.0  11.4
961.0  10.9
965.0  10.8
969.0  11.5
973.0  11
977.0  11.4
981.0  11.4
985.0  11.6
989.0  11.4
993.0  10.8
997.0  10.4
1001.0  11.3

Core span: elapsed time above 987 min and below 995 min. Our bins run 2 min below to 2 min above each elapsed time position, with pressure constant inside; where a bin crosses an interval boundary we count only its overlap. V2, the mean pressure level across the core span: 11.1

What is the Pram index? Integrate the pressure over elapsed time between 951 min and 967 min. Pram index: 176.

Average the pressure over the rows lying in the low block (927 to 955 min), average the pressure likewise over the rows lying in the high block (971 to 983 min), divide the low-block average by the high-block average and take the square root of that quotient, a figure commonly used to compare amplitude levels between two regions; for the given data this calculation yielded 0.971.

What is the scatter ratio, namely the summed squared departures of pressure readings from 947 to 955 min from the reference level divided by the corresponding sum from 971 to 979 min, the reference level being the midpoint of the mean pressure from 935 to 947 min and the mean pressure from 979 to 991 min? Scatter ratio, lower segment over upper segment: 6.8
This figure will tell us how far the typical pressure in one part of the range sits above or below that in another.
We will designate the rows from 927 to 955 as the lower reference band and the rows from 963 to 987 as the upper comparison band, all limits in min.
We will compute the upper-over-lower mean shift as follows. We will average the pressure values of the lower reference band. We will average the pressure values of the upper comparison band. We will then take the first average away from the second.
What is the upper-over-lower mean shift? 0.7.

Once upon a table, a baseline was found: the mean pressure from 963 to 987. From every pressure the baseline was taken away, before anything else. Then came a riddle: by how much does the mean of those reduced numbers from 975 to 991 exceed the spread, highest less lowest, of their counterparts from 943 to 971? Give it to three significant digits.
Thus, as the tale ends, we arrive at -1.03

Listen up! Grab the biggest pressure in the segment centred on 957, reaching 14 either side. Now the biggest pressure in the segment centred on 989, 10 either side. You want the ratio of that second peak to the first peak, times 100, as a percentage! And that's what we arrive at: 101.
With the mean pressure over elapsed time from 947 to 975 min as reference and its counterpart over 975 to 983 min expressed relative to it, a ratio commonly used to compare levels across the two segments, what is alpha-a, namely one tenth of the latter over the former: 0.1039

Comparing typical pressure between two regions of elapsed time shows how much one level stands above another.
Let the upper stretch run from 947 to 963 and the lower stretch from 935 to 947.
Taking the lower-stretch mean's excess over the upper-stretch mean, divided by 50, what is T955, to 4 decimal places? -0.0028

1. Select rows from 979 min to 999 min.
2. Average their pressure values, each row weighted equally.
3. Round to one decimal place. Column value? 11.1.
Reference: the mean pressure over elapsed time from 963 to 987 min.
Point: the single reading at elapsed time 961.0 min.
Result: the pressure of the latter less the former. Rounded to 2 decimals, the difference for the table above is -0.38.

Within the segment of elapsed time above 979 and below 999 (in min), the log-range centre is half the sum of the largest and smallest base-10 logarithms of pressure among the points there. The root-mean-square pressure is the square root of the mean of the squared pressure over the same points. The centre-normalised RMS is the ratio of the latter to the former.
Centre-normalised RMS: 10.7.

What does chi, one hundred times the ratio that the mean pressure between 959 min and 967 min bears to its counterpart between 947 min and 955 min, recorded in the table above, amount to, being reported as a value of 102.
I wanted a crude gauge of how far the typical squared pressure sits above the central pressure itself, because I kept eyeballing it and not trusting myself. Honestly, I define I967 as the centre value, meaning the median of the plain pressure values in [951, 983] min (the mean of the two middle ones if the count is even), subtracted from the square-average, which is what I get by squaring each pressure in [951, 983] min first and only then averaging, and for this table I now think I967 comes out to 113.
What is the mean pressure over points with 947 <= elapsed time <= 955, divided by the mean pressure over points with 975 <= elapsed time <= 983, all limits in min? 0.930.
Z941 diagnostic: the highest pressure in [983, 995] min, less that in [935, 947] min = 0.50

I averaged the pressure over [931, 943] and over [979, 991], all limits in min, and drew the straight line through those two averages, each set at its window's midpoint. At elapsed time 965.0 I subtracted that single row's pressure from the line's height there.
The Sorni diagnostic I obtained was 0.28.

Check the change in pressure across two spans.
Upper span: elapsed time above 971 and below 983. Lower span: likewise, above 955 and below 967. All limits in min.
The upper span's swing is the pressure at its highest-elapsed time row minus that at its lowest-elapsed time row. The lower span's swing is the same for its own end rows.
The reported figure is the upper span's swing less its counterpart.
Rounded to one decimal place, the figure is 1.0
